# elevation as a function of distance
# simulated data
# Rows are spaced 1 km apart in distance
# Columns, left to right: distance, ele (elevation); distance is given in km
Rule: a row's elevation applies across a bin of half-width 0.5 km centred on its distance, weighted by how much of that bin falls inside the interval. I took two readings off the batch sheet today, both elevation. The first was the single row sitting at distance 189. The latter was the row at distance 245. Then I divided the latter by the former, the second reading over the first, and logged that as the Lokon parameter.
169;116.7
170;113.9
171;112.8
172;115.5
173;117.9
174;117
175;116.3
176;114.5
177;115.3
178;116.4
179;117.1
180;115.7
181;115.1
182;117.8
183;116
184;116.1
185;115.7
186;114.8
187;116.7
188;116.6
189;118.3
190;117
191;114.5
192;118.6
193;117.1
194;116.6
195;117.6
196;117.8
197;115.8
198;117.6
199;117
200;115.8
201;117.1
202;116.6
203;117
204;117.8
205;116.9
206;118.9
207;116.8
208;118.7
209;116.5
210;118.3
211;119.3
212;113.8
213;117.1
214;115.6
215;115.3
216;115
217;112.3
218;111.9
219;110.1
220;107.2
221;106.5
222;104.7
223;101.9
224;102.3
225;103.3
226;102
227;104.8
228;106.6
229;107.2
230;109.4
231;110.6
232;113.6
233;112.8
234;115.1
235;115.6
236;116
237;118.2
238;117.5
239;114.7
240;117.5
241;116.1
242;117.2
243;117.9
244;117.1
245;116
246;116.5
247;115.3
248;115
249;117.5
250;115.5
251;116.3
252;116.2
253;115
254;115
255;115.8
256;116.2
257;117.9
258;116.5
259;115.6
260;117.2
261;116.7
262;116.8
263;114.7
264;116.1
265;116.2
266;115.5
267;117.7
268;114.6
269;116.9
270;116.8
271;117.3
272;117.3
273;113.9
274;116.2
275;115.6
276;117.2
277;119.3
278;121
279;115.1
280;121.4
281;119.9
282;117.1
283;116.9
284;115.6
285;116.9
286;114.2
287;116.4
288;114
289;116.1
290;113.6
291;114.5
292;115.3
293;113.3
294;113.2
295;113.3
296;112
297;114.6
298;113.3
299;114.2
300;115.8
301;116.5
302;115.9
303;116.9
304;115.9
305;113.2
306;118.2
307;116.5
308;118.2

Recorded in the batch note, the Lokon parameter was 0.98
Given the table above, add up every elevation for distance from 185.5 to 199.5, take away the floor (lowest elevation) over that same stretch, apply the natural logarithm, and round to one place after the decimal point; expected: 7.3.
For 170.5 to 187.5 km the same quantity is 7.5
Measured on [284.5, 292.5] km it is 6.7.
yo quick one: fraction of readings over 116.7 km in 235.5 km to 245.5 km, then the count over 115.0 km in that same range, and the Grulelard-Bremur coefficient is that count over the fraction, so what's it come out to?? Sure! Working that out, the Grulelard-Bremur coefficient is 15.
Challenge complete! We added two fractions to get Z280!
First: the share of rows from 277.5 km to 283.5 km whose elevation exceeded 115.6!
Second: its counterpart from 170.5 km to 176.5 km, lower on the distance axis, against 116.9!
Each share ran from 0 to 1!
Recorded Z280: 1.2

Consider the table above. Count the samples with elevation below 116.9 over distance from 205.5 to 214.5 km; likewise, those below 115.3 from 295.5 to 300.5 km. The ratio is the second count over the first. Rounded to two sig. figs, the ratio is 1.0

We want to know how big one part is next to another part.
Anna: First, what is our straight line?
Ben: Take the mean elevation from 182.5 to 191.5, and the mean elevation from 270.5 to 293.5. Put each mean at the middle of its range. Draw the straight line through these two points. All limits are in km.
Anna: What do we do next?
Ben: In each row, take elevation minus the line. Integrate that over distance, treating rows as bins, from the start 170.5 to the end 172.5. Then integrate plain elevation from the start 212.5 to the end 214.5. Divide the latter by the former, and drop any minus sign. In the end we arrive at 58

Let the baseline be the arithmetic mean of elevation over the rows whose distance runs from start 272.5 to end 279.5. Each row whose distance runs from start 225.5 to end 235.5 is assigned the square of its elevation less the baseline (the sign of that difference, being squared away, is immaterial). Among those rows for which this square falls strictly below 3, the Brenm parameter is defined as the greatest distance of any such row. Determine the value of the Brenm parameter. 235 km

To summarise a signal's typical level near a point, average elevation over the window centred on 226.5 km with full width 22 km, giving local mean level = 109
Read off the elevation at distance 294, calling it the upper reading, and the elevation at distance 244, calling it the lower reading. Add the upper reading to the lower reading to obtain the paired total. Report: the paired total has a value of 230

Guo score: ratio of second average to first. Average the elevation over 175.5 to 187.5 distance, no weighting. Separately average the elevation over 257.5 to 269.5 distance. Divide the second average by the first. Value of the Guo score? 1.00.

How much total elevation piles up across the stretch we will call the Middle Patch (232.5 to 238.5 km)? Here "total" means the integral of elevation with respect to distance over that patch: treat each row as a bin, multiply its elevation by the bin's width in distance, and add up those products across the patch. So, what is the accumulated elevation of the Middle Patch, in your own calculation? 695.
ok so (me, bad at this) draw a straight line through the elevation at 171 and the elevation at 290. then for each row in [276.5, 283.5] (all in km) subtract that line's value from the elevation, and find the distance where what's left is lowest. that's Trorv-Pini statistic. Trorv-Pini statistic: 279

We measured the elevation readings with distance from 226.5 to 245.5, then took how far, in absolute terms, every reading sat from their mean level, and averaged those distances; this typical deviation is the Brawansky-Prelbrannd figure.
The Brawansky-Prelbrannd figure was 3.4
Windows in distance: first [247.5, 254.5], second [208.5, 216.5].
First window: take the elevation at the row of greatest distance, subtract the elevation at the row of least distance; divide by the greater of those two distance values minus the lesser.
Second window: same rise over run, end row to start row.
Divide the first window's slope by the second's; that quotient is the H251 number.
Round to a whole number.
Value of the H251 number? 0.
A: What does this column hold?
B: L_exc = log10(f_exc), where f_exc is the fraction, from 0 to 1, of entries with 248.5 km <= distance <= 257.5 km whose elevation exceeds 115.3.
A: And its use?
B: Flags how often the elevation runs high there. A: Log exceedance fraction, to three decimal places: -0.109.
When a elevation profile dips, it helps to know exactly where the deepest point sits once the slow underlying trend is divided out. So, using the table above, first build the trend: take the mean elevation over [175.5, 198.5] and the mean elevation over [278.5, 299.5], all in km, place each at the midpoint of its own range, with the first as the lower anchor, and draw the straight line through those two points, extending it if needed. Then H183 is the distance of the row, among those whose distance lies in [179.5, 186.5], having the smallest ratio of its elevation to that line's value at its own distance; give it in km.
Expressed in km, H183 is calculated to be 186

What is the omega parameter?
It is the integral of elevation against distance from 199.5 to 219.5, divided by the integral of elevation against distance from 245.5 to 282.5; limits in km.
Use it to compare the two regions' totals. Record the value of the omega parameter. 0.5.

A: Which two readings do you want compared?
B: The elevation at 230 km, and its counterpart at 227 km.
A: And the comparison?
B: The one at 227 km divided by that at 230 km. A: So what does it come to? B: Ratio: 0.96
